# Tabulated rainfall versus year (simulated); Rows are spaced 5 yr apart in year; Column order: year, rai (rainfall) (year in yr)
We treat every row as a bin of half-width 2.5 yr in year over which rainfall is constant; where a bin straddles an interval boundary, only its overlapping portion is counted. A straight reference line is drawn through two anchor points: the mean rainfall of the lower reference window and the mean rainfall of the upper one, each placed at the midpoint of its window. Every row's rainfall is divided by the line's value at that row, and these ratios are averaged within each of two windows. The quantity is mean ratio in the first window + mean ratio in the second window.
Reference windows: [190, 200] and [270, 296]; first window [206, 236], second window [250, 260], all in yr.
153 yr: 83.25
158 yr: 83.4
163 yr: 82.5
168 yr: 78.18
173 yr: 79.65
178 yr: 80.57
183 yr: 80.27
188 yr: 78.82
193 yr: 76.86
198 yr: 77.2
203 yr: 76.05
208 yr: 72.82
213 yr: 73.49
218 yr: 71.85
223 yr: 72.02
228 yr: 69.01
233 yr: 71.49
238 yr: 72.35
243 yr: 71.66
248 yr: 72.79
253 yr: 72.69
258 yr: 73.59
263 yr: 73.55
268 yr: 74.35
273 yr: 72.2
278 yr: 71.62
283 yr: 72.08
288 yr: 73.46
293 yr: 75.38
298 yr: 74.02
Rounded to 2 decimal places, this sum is 1.93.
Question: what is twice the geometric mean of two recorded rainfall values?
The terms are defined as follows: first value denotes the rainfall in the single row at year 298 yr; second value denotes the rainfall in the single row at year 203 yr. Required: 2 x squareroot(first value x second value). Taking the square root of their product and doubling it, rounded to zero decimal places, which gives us 150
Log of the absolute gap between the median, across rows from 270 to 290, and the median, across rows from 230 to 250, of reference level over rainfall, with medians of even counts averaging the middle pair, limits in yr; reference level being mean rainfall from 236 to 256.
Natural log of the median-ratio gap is -6.3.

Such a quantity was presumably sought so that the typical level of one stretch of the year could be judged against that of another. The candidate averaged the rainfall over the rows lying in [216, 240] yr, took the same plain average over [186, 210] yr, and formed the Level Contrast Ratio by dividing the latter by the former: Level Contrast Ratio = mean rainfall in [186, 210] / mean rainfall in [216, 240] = 1.07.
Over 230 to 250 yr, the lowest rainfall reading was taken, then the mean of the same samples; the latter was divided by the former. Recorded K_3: 1.01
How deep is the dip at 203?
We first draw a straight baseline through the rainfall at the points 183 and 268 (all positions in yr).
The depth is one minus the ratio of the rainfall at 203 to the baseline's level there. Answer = 0.04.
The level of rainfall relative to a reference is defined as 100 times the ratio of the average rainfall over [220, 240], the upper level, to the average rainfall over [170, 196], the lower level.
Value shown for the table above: 90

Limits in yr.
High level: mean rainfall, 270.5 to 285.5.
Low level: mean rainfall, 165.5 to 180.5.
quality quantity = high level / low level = 0.91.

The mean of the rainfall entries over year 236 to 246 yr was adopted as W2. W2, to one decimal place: 72.0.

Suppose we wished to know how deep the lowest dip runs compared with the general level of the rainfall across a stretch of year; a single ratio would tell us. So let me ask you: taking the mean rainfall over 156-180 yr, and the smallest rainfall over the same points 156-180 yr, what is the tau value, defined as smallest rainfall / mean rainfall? 0.967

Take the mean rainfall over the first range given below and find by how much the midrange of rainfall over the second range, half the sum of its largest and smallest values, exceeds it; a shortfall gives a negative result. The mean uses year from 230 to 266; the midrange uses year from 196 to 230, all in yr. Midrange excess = 1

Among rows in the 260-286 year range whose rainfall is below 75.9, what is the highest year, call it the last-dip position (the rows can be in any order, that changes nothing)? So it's 283 yr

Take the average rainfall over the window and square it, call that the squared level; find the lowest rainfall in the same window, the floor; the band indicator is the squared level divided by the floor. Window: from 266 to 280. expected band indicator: 73.8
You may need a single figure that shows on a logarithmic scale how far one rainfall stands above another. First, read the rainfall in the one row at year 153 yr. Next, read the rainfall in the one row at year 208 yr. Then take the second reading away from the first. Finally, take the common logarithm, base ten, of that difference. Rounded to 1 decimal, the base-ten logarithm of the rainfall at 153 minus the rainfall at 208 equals 1.0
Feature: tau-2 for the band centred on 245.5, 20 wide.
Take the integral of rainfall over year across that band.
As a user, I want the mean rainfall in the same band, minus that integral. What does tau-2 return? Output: -1375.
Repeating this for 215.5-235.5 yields -1351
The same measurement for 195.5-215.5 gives -1423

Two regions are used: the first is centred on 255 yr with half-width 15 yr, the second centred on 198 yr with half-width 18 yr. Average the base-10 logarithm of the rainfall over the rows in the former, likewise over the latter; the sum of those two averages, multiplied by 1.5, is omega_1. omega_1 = 5.62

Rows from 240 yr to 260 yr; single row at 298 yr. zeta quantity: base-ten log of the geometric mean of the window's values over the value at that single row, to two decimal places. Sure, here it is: -0.01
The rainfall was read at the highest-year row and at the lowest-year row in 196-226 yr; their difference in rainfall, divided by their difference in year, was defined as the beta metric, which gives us -0.21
